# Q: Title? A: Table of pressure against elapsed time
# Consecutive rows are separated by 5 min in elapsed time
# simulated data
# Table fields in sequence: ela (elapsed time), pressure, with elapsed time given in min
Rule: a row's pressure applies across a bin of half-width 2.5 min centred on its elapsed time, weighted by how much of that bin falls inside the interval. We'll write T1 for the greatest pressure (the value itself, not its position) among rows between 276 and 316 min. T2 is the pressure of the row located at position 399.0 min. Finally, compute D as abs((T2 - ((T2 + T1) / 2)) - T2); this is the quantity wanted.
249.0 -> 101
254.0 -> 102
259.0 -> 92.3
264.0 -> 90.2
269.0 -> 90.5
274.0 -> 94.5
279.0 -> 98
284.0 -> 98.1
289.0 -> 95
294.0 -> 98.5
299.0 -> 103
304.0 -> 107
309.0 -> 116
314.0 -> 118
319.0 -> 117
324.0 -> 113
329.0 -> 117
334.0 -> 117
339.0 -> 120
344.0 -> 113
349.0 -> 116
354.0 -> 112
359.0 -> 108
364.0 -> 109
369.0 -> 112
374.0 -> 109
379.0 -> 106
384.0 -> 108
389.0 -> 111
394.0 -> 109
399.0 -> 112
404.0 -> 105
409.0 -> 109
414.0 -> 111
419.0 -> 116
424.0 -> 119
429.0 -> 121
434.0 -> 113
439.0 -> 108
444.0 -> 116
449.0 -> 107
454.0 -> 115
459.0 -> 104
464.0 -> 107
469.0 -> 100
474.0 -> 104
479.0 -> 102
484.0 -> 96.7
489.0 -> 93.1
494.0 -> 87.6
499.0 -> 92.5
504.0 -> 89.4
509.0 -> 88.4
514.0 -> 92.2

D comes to 115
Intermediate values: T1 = 118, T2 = 112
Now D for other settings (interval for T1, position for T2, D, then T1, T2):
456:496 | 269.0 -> 99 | 107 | 90.5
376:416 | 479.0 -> 107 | 112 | 102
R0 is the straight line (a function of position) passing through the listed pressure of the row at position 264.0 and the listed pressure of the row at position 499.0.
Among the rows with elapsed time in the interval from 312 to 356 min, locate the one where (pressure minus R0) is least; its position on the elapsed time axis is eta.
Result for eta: 354.0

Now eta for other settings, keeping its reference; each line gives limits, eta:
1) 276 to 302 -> 289.0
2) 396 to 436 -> 404.0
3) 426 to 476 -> 469.0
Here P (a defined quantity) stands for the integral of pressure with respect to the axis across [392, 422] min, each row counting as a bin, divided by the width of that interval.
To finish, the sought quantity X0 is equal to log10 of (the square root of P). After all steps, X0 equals 1.02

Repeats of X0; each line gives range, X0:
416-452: 1.03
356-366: 1.02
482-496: 0.98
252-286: 0.99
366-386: 1.02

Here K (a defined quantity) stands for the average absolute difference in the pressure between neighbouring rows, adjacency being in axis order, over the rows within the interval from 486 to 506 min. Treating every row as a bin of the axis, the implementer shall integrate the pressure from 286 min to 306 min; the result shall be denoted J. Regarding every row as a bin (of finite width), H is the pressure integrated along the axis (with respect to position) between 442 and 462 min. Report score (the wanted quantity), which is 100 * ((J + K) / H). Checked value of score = 91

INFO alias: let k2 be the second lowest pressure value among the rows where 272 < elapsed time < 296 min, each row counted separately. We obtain 95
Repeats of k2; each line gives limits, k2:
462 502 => 92.5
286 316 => 98.5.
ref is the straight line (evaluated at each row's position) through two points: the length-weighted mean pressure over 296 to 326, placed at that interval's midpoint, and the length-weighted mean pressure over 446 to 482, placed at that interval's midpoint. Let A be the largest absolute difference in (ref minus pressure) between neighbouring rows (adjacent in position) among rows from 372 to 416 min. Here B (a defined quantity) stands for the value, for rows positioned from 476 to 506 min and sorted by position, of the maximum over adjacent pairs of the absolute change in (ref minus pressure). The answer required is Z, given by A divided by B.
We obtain 1.28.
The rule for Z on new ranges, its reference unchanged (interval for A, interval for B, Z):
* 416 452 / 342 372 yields 2.32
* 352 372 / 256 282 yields 0.90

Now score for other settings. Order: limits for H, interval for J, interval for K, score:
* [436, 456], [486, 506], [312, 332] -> 82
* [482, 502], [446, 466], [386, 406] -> 118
